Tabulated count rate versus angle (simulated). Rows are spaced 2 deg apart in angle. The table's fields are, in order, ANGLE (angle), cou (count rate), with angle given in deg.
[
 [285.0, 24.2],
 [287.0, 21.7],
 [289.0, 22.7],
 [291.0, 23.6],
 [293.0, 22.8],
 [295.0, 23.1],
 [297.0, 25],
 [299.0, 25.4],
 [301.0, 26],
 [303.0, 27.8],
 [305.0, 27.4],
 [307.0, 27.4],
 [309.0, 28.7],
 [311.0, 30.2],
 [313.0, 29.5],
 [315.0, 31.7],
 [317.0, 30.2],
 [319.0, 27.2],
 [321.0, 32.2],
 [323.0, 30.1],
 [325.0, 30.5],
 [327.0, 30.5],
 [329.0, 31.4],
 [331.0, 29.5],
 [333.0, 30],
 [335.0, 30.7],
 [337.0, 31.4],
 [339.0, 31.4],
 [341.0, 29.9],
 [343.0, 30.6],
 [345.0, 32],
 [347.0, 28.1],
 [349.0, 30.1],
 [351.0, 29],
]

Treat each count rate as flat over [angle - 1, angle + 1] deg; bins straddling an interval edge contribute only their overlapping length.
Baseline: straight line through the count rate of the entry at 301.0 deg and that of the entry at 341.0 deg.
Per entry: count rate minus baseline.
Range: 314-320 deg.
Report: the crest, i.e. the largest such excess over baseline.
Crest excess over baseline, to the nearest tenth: 4.3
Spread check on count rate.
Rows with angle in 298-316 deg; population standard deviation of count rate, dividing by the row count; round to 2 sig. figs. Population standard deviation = 1.9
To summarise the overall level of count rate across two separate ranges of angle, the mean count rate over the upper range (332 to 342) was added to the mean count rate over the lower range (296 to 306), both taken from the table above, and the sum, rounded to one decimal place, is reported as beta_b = 57.0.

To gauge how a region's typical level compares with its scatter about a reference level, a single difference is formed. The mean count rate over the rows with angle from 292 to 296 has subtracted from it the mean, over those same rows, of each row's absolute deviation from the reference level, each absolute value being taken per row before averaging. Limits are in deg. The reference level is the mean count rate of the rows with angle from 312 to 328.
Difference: 16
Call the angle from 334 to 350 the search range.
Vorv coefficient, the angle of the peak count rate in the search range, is 345.0 deg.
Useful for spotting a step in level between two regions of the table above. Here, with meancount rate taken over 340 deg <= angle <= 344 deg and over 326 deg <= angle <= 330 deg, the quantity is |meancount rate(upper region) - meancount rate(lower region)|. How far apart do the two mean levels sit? 0.7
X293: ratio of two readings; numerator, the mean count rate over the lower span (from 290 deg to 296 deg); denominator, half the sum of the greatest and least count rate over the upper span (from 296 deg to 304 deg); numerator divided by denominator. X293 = 0.88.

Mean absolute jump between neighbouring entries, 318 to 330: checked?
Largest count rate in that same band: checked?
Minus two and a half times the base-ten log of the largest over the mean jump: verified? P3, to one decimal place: -3.2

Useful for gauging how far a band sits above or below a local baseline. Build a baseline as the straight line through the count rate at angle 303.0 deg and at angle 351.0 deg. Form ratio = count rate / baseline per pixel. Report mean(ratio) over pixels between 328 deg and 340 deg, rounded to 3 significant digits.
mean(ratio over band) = 1.08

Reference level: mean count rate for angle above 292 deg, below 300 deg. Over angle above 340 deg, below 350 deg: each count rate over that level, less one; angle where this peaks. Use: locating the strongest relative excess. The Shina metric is 345.0 deg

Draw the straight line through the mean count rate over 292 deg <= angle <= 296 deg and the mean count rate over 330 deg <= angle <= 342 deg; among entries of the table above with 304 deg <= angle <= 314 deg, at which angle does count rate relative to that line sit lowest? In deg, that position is 307.0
